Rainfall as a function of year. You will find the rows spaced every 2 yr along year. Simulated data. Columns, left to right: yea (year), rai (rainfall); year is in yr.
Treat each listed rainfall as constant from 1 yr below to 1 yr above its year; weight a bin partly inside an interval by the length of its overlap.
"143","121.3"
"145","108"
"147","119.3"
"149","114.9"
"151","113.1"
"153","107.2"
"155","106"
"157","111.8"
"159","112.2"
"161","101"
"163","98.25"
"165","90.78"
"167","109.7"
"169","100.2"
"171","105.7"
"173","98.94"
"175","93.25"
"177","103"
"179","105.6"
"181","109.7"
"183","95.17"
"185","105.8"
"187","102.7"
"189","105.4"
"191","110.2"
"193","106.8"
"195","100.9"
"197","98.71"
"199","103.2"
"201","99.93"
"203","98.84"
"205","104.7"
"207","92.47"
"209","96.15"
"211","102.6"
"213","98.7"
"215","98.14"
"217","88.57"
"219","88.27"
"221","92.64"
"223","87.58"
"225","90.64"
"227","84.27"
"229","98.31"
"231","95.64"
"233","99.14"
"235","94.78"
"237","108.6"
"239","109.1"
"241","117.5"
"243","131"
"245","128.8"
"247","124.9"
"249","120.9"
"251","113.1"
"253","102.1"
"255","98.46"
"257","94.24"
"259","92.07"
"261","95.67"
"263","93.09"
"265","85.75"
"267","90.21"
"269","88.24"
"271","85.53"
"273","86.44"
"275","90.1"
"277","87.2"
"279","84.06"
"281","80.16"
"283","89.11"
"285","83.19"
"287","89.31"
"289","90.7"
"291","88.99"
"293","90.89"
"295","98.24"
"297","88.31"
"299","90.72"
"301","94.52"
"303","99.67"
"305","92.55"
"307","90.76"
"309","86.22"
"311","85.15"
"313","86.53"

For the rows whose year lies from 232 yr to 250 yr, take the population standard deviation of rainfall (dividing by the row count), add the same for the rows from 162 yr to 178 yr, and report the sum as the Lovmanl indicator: 18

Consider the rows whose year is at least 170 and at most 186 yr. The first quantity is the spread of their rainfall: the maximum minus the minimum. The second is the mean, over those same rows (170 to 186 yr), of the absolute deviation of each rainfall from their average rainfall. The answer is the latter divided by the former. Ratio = 0.290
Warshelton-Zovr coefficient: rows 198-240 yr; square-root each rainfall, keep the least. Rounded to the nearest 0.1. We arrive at 9.2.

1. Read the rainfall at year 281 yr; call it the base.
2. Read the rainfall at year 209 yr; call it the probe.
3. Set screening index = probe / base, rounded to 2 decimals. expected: 1.20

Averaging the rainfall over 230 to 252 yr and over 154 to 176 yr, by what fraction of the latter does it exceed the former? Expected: -0.10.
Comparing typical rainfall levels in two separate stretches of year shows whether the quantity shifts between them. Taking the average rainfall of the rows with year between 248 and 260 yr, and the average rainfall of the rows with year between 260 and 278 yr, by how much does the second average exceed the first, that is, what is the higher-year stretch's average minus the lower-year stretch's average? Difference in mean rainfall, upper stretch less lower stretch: -14.3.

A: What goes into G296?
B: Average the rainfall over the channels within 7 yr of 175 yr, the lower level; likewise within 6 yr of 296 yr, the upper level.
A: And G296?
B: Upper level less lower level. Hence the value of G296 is -10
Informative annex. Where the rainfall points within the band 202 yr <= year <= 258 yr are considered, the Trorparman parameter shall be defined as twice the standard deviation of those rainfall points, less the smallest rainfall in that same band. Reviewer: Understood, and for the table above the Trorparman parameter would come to -59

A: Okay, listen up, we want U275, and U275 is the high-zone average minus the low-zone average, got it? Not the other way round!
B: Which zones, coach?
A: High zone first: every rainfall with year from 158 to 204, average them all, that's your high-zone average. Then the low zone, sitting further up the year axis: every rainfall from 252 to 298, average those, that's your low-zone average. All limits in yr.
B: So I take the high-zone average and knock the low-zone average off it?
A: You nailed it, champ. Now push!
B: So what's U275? 12.3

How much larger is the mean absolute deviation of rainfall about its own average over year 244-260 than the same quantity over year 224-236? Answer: 8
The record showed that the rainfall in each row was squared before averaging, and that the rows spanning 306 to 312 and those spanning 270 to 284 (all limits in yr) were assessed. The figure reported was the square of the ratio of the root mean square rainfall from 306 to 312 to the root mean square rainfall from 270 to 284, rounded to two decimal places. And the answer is 1.03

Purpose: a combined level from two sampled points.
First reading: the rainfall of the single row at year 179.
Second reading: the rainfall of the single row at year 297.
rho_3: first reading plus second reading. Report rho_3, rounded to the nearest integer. 194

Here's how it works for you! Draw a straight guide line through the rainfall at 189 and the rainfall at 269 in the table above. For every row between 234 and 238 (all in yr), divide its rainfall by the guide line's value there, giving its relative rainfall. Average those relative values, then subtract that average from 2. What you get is 0.93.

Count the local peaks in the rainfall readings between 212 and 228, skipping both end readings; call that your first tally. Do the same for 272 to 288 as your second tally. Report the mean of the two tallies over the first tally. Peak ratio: 1.00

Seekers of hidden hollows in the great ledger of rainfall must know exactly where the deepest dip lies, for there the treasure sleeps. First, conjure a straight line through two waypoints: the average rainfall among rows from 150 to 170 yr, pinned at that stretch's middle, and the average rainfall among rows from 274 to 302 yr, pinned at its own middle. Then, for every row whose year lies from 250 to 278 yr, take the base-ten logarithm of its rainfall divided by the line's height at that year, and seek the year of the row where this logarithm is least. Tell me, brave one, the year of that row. 265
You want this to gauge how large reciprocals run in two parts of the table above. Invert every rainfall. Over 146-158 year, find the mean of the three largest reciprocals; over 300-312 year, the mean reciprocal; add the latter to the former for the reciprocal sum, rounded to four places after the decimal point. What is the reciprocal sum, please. 0.0202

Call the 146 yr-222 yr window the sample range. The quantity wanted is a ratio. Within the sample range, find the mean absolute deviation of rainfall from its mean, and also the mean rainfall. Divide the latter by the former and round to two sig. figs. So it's 17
